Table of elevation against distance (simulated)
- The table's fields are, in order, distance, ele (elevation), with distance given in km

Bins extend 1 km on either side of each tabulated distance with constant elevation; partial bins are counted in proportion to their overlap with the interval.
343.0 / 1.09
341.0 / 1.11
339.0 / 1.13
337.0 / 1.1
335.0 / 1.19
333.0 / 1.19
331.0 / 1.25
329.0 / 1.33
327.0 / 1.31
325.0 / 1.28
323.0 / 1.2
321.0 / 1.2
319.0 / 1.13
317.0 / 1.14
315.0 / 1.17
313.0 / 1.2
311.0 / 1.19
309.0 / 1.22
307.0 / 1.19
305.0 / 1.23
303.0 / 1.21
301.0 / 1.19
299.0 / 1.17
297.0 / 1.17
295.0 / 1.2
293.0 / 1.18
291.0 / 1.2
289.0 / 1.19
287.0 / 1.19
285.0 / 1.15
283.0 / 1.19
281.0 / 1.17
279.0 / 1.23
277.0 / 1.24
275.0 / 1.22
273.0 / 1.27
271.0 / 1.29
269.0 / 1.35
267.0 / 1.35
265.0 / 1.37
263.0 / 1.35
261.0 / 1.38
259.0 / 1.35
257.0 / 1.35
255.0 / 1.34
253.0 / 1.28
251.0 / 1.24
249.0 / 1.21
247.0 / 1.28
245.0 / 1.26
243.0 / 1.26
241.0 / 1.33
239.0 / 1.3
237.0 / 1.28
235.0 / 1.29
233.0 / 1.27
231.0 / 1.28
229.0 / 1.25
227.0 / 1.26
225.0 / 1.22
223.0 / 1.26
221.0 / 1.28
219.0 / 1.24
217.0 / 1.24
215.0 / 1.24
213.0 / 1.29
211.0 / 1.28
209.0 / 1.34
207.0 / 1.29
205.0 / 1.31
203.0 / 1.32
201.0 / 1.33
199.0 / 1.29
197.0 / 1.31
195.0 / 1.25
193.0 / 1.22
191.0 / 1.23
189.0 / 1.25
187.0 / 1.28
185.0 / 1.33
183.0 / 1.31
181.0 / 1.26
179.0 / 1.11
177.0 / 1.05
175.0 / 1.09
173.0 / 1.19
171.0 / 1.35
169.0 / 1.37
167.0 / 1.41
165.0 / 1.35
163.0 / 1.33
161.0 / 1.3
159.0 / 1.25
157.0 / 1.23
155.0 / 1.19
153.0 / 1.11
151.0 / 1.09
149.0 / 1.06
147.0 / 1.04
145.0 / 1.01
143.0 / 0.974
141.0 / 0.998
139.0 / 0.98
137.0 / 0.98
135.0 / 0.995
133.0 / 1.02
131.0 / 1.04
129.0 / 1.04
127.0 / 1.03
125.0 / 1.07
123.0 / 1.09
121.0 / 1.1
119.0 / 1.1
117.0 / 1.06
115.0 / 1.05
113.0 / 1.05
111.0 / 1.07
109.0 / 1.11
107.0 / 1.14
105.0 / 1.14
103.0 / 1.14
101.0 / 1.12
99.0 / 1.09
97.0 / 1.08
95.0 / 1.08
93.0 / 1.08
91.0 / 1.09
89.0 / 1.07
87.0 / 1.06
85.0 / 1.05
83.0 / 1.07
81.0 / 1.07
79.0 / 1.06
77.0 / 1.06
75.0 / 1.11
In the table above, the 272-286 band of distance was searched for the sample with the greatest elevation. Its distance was 273.0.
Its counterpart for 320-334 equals 329.0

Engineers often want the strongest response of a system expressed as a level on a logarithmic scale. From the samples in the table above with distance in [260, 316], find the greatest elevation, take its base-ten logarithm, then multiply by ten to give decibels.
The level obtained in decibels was 1.4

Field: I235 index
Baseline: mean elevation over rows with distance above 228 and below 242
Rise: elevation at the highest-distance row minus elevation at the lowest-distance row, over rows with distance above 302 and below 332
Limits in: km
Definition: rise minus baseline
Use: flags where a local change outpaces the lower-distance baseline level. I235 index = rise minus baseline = -1.25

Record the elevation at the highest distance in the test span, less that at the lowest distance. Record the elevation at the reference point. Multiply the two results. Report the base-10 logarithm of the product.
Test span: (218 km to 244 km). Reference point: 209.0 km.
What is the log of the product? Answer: -1.57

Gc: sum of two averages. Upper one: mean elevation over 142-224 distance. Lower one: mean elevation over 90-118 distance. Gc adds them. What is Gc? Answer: 2.33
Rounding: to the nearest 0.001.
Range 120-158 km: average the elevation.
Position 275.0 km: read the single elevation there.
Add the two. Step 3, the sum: 2.275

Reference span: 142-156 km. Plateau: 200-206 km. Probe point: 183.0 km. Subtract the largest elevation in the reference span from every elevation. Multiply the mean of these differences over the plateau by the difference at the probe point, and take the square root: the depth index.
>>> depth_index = 0.12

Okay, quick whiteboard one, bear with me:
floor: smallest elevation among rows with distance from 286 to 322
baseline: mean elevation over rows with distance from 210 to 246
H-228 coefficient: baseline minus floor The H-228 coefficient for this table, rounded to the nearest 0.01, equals 0.14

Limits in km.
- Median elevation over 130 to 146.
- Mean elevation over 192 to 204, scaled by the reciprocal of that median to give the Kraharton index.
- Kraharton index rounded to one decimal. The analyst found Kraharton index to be 1.3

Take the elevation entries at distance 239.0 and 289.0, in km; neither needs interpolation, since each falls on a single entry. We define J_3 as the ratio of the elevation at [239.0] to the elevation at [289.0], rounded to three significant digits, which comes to 1.09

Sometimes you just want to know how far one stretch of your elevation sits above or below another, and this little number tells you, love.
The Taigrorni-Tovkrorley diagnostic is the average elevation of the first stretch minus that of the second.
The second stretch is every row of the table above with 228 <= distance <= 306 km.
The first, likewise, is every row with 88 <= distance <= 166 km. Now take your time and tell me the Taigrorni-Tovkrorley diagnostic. -0.16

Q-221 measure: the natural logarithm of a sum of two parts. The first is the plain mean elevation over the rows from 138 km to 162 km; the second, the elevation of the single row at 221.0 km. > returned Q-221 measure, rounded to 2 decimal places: 0.87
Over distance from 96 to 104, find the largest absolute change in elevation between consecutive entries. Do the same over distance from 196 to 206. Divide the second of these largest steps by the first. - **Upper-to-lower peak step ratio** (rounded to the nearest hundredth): 1.33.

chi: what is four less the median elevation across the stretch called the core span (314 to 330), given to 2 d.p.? 2.80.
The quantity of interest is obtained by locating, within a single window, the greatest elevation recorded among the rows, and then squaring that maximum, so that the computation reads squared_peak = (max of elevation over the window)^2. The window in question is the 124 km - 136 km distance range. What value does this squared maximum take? 1.14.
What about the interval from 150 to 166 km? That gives 1.82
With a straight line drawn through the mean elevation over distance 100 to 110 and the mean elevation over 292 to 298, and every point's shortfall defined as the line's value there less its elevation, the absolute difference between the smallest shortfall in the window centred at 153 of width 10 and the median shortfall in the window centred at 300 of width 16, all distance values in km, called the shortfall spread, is 0.081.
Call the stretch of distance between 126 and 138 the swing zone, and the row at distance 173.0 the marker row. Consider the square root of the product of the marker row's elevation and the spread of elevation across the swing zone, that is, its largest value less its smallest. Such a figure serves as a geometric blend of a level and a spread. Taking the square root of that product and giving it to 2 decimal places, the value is 0.27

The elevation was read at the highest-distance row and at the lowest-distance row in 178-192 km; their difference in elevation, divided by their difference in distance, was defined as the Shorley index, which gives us 0.010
